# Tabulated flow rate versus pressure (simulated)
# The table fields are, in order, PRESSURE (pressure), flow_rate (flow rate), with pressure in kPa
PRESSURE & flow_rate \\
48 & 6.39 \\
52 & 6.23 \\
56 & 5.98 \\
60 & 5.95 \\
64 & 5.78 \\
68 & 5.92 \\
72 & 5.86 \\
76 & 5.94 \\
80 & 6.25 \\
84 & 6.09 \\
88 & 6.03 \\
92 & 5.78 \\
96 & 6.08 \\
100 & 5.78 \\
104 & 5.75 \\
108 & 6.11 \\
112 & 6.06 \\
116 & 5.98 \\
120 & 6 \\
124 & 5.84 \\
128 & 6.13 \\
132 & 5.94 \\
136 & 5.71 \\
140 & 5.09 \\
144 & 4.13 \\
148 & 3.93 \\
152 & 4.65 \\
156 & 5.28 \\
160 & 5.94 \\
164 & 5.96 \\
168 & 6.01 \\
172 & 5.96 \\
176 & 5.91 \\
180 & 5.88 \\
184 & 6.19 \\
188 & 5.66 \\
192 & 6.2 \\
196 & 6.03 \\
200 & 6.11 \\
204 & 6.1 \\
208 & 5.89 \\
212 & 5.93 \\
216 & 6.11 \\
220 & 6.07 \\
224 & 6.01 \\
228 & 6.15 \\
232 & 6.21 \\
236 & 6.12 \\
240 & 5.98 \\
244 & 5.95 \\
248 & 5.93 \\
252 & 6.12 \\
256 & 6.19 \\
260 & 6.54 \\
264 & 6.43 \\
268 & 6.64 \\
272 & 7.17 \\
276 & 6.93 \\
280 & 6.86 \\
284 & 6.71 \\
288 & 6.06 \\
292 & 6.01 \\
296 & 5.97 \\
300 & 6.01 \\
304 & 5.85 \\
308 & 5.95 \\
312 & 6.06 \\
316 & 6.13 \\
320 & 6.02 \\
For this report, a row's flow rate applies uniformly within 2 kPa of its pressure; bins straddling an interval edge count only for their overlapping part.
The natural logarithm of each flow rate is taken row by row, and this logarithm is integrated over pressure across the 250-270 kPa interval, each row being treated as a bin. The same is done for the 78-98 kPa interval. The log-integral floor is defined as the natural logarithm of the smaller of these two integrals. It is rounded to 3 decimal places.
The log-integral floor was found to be 3.583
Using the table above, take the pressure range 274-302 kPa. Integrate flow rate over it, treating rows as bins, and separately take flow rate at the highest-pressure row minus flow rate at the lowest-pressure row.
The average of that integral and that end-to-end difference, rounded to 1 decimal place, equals 88.6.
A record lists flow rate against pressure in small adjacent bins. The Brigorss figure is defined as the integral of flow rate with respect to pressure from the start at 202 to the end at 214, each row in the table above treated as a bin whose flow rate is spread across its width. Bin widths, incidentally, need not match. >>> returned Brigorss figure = 72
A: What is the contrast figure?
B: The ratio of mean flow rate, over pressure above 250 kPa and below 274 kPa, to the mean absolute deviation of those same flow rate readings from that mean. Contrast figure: 24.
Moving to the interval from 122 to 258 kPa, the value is 16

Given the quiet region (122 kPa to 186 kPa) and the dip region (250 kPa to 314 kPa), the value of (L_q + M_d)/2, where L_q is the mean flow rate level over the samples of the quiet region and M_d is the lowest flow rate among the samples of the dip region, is 5.69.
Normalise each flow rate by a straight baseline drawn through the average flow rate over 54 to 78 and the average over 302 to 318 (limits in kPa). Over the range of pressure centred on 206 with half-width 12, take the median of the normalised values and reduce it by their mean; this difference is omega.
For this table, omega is 0.007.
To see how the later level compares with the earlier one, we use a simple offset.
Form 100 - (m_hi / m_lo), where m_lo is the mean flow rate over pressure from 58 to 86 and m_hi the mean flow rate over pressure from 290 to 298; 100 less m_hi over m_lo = 99.0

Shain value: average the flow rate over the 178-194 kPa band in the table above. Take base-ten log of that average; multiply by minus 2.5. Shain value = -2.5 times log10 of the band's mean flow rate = -1.942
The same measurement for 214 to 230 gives -1.961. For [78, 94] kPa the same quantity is -1.952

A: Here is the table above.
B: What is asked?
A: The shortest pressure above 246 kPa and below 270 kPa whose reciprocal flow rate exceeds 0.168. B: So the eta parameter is 248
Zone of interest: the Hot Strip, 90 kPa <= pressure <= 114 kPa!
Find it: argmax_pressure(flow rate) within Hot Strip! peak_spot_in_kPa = 108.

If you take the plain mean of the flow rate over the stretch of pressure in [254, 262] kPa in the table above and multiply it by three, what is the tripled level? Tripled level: 19.1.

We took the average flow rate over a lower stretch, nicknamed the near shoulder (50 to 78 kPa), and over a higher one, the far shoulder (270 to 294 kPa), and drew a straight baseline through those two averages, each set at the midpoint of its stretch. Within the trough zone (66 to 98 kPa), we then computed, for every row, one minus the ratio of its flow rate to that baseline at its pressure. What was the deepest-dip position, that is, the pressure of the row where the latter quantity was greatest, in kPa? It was 92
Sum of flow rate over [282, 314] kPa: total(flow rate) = 49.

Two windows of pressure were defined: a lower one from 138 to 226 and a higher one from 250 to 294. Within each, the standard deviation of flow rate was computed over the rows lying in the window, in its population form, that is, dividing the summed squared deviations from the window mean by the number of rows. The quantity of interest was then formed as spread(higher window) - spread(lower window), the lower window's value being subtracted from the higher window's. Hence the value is -0.27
